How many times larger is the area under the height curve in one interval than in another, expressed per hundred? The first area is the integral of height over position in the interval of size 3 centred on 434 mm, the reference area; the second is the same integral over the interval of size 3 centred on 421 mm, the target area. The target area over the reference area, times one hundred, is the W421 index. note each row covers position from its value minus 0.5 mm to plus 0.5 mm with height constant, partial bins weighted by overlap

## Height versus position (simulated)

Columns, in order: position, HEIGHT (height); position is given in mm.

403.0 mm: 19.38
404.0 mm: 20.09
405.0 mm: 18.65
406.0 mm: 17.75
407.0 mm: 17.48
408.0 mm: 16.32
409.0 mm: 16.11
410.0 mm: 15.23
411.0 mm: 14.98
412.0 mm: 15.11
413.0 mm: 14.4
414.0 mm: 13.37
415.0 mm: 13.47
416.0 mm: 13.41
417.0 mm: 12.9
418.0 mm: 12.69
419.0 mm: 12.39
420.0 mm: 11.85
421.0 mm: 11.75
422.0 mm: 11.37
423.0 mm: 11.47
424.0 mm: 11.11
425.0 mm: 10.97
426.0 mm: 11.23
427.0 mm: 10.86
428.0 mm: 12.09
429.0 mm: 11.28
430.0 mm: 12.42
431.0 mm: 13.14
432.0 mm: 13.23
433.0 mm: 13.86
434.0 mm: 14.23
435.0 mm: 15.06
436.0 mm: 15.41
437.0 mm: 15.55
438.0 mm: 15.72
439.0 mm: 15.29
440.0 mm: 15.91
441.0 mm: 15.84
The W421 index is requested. 81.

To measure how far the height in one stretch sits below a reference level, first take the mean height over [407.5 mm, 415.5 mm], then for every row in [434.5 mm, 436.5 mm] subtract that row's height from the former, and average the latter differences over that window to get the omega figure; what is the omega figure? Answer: -0.4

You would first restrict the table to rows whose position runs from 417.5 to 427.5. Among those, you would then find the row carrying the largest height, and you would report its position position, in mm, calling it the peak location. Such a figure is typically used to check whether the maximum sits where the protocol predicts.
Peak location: 418.0 mm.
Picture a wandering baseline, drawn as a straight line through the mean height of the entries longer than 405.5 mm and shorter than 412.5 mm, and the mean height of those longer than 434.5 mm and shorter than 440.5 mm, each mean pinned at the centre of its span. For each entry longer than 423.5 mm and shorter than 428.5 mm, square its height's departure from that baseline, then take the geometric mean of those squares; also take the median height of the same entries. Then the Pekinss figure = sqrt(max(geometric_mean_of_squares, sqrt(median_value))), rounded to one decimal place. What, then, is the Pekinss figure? 4.5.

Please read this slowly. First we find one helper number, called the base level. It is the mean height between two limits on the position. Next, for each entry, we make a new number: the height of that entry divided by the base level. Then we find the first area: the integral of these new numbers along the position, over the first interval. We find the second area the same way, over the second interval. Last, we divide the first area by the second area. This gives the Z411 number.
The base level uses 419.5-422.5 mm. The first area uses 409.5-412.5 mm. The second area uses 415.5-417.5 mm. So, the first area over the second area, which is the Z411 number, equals 1.7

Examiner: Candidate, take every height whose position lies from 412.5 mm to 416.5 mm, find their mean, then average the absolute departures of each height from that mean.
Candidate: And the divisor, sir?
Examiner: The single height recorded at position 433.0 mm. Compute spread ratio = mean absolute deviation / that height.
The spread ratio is 0.027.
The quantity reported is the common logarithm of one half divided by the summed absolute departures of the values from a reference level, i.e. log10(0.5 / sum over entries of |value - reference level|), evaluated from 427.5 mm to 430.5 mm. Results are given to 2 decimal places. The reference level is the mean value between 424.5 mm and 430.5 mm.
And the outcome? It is -0.55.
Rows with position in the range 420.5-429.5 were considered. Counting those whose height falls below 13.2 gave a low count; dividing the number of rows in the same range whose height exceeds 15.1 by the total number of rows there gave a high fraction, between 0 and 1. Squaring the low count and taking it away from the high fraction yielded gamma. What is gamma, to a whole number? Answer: -81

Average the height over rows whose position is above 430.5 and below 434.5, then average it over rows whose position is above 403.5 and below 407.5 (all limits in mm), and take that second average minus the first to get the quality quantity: 4.9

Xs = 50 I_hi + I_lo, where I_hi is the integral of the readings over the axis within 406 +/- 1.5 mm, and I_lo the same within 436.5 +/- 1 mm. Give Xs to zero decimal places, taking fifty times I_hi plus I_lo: 2725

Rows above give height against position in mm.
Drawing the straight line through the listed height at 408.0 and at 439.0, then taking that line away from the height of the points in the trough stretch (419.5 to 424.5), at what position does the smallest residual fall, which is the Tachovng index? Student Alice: 424.0 mm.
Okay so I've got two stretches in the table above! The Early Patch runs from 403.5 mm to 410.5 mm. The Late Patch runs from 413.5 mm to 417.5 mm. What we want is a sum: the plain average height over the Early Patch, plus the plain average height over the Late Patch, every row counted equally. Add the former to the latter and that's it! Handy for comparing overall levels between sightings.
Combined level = 30.7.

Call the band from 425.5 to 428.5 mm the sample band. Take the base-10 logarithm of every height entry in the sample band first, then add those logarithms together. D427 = 3.17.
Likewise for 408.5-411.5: 3.57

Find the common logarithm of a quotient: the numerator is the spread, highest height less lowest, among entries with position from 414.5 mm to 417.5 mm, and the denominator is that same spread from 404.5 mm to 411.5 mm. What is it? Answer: -0.8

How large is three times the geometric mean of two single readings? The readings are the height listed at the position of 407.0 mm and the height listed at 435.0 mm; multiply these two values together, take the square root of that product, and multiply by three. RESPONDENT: 48.7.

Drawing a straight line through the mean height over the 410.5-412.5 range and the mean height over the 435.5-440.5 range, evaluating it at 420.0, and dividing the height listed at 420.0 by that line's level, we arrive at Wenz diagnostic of 0.78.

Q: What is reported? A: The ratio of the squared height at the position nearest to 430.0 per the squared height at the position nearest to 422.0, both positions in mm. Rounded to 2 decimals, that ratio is 1.19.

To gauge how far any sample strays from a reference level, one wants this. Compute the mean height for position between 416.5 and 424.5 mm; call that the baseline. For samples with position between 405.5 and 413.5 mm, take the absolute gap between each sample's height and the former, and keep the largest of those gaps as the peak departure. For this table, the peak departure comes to 6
